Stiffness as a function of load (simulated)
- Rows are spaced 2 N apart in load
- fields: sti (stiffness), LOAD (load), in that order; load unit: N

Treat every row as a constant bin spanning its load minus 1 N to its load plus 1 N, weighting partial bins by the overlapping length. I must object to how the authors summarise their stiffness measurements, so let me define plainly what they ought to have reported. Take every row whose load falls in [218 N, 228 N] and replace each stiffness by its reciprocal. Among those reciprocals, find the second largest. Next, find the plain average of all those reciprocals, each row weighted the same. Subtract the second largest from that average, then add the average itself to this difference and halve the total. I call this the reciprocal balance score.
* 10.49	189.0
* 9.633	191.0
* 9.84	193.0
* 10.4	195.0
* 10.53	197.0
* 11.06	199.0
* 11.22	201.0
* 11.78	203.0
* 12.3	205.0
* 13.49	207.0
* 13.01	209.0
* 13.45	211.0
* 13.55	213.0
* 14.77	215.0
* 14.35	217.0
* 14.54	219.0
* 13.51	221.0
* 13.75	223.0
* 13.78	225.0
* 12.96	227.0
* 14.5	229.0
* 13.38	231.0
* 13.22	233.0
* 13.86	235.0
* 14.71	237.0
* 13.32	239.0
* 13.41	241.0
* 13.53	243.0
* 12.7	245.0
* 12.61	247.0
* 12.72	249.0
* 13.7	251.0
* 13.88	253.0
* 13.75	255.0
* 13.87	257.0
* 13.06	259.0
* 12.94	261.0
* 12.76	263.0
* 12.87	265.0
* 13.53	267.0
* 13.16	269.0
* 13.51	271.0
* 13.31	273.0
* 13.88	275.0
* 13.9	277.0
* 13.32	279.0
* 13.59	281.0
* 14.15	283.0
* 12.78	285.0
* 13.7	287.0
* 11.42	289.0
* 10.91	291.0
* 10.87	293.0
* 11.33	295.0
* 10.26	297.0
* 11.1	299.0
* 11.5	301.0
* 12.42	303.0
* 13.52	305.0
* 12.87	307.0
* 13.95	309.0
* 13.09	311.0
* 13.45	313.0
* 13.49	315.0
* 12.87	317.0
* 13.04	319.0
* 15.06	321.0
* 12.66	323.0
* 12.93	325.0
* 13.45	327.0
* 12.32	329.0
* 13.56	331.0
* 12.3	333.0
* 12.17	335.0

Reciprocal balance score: 0.0360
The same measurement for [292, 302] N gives 0.0450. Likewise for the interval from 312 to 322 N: 0.0355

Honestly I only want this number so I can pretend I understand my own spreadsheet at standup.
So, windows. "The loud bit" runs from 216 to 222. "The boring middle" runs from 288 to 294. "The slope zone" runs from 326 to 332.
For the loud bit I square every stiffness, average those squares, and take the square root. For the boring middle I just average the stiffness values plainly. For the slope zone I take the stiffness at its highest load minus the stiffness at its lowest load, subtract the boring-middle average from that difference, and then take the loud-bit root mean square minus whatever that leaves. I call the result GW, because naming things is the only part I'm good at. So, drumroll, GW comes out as 25.1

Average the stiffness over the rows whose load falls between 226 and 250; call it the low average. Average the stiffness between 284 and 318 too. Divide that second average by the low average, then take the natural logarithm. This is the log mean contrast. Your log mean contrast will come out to -0.08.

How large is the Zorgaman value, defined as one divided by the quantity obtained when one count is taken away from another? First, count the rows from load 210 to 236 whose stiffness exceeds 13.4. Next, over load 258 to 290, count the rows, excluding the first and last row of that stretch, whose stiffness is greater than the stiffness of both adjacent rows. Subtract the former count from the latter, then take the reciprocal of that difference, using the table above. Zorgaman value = -0.2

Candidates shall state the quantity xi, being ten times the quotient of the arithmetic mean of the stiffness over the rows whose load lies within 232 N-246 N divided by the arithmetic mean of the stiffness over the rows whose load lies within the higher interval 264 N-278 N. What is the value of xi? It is 10.1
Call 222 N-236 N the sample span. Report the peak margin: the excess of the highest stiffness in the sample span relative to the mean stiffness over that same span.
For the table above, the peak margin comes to 0.86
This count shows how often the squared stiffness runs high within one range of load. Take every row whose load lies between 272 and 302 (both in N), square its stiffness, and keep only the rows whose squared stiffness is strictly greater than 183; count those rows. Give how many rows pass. 5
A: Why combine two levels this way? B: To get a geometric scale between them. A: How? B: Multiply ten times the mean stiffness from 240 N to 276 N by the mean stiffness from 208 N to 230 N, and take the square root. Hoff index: 42.9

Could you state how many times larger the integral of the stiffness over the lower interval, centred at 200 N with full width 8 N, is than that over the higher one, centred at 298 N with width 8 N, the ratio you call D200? 1.01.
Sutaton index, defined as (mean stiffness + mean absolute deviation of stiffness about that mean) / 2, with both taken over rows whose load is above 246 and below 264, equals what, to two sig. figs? 6.9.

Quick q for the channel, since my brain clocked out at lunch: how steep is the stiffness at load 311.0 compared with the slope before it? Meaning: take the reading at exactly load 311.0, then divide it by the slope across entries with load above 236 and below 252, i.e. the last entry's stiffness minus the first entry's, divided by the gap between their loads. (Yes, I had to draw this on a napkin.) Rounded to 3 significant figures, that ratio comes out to -181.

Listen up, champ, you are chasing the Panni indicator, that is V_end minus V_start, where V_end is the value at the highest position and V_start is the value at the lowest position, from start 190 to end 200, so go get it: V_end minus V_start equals 1.4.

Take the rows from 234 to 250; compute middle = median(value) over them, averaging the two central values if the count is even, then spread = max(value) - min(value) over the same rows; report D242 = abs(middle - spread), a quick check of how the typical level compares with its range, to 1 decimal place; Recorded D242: 11.3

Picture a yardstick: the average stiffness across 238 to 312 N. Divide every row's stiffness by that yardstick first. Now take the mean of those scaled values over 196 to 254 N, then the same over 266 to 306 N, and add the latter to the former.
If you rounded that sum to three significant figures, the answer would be 2.00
